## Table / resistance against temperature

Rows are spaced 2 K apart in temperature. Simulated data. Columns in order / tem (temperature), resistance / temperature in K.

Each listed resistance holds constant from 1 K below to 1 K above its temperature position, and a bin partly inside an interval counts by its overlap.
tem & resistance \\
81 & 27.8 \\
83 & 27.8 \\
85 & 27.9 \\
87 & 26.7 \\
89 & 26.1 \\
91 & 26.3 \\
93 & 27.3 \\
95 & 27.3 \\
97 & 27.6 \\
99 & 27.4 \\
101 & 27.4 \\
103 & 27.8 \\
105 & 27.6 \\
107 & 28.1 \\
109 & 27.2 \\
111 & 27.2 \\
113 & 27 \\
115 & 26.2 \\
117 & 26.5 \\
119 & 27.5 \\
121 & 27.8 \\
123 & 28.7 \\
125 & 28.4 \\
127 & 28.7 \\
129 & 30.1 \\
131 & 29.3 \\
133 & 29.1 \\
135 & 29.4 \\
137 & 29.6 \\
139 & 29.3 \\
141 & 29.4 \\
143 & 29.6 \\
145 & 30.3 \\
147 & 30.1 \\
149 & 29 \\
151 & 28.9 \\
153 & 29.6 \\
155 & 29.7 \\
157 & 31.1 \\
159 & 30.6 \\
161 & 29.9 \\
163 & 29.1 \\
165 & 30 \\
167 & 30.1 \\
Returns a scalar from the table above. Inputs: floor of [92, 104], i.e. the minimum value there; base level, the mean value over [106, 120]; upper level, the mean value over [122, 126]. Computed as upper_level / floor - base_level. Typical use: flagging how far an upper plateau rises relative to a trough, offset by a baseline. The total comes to -26.1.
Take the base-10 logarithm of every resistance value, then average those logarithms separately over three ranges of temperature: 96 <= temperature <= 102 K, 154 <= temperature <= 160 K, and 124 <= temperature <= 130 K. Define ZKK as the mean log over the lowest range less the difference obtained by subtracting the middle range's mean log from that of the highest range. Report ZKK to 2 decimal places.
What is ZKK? 1.42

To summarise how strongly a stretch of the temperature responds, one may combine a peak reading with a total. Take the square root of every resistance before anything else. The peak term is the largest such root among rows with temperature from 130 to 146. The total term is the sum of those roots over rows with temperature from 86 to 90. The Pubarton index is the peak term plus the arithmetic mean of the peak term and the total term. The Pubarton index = 13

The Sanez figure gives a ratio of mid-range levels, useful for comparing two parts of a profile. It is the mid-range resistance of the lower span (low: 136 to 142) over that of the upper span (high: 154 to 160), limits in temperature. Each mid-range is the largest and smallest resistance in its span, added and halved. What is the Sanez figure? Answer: 0.97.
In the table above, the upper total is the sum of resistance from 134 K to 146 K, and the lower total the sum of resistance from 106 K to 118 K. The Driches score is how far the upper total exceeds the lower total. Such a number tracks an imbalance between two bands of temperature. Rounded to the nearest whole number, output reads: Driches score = 15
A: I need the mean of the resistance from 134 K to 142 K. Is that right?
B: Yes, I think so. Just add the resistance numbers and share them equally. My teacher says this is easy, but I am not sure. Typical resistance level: 29.4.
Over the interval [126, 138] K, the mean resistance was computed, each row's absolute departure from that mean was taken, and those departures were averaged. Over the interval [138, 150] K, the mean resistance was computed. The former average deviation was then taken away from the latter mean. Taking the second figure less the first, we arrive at 29.28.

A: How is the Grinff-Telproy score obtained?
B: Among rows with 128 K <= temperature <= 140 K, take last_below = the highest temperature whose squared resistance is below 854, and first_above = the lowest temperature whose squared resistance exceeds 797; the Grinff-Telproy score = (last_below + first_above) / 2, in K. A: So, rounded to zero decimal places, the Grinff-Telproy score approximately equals 131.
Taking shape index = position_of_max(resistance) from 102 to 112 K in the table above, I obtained 107 K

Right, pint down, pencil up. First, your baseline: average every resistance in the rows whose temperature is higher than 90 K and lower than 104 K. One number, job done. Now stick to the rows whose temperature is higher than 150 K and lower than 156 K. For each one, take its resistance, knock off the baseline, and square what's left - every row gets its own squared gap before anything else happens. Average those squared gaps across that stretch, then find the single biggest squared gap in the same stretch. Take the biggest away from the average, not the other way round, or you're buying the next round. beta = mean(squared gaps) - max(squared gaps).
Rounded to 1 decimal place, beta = -1.2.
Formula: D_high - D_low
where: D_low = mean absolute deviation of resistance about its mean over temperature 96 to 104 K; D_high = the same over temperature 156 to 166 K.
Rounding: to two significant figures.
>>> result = 0.42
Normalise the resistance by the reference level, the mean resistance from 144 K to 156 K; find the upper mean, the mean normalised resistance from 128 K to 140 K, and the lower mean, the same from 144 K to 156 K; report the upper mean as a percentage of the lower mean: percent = 100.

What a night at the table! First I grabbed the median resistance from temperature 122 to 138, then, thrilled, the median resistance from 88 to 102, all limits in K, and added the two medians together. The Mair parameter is 56.5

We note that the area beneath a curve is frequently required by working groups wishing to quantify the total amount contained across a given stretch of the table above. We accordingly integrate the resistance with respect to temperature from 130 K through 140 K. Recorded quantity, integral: 293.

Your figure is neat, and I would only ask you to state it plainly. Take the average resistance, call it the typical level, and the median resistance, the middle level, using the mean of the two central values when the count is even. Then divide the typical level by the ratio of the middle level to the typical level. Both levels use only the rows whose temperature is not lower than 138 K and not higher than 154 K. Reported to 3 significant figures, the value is 29.6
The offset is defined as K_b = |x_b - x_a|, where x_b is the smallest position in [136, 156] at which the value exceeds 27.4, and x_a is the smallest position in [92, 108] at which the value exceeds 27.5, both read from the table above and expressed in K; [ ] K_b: 40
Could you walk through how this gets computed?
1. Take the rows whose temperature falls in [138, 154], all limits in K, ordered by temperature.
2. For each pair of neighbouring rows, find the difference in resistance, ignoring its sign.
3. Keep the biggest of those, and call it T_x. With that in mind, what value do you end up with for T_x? 1.10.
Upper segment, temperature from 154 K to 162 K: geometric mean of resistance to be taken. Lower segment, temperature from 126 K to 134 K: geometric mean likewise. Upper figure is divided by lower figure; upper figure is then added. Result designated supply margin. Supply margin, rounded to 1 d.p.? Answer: 31.4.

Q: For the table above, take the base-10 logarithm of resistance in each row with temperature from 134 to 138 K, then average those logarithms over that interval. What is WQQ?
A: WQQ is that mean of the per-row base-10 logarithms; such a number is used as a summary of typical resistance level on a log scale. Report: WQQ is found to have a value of 1.47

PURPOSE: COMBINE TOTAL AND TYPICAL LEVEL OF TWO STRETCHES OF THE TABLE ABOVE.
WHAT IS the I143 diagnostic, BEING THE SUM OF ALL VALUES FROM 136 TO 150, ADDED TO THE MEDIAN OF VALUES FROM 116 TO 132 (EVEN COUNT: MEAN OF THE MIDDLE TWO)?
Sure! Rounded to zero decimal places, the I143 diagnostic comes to 236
